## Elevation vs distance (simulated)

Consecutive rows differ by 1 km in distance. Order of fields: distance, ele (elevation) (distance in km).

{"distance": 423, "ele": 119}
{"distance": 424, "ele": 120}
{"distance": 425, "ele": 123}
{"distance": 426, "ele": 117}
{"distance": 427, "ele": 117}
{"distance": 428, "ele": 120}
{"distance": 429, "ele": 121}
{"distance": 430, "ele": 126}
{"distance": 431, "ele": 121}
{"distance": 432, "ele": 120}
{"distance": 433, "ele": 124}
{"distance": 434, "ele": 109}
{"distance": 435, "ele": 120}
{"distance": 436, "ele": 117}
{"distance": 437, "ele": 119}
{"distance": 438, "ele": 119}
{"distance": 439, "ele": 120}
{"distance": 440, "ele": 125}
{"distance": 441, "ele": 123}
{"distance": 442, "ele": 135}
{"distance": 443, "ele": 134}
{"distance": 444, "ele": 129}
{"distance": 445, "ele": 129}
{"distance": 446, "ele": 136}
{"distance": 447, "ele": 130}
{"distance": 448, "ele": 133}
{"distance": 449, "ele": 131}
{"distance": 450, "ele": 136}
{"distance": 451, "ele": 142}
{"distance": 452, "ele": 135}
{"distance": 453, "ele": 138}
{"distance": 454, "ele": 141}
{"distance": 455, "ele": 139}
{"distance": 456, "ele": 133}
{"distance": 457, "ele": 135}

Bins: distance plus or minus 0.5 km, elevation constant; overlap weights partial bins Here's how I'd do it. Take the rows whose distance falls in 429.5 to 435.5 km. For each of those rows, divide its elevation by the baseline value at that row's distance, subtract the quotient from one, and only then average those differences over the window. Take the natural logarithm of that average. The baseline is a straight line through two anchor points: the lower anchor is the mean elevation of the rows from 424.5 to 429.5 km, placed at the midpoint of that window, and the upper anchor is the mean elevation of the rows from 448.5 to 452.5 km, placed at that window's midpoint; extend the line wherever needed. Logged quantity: -3.6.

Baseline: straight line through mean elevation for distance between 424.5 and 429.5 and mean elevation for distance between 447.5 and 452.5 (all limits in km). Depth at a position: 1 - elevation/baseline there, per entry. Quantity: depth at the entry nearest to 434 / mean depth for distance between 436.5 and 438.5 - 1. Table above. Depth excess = 1.0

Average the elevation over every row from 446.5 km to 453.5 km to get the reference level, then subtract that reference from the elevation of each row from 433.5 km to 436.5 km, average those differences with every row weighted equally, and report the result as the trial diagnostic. -20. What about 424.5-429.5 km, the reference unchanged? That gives -15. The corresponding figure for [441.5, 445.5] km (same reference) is -3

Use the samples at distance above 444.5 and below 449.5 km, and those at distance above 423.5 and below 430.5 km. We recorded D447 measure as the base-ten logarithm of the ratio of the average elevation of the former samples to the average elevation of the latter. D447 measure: 0.039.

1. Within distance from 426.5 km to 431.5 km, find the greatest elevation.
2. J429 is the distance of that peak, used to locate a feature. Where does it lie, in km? 430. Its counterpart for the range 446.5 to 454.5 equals 451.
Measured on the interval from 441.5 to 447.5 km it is 446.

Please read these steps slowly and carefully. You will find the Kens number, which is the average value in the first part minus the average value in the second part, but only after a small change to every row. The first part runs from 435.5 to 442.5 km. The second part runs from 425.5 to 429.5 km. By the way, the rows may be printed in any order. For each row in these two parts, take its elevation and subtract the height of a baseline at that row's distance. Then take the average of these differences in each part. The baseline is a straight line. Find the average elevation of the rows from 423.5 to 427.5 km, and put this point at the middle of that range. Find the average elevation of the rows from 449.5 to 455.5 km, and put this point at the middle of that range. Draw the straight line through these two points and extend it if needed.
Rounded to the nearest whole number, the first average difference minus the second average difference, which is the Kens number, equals -4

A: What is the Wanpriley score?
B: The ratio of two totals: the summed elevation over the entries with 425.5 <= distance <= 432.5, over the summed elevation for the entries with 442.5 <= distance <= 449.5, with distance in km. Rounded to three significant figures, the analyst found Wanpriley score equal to 0.913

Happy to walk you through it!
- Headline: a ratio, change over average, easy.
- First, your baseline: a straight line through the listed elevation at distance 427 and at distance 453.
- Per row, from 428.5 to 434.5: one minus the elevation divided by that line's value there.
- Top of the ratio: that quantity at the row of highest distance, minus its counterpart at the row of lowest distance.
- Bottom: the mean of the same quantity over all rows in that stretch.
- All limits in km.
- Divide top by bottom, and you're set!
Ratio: 38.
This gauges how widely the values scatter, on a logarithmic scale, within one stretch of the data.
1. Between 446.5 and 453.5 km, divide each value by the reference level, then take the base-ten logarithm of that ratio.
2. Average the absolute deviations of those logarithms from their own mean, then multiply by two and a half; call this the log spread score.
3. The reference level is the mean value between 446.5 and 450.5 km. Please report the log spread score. 0.0253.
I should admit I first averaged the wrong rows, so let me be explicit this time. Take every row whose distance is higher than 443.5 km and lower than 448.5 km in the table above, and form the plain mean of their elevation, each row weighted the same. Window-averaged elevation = 131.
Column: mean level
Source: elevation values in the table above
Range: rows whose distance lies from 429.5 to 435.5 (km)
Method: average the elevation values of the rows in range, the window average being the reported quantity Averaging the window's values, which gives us 120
